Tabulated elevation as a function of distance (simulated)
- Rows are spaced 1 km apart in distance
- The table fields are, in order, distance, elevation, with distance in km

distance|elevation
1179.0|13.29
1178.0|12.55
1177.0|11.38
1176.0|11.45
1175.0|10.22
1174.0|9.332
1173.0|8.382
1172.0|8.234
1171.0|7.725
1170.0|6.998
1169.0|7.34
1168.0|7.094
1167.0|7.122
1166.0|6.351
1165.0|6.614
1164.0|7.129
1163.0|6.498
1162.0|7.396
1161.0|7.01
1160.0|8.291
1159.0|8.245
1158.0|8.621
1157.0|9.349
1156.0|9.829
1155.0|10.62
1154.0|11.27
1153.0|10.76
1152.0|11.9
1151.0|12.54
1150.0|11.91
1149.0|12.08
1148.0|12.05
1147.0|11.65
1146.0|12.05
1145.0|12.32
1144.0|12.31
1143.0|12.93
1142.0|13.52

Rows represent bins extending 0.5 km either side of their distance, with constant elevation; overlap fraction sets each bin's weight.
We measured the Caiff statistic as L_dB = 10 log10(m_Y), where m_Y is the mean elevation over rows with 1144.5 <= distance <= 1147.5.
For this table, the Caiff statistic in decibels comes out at 10.8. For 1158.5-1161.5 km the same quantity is 8.9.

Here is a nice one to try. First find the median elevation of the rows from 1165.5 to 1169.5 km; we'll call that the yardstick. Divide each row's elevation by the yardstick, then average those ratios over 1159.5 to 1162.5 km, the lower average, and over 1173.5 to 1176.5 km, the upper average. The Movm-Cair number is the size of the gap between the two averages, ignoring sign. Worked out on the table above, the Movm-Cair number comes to 0.39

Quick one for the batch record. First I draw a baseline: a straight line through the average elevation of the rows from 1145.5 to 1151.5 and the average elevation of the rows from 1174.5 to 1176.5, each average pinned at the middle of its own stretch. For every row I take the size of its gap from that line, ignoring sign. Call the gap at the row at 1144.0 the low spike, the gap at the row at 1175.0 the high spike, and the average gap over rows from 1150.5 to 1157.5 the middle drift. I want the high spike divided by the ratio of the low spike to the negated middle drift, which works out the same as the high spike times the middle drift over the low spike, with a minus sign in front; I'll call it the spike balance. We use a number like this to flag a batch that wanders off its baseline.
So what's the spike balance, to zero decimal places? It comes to -11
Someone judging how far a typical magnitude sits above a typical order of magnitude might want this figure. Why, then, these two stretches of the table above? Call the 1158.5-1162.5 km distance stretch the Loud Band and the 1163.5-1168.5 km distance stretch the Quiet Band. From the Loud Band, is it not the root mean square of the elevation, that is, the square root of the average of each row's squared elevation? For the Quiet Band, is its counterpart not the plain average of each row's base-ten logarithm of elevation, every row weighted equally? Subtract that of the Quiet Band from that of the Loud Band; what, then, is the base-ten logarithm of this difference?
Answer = 0.84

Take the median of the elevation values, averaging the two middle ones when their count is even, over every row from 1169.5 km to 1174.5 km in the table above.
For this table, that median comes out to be 8.2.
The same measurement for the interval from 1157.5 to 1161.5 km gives 8.3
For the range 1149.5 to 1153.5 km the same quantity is 11.9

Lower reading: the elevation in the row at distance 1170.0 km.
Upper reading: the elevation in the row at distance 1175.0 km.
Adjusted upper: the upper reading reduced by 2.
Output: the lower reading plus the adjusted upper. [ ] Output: 15.2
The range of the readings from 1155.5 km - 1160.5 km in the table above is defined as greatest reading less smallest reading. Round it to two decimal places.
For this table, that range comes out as 1.58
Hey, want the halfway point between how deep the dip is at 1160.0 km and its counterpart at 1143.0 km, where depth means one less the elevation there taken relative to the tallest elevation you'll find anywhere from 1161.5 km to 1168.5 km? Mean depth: -0.43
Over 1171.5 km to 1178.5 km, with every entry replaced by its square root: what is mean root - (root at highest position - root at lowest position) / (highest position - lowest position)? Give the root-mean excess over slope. 3.1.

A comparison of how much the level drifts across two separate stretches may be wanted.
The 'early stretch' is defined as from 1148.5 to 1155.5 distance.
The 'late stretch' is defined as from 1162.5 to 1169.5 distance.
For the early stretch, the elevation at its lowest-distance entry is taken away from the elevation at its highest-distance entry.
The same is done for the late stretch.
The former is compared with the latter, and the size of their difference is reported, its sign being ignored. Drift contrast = 2.3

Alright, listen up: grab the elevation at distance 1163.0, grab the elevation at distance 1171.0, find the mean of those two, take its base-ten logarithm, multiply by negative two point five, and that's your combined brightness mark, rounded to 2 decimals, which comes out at -2.13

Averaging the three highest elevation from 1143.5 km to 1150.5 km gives 12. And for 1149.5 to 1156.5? 12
